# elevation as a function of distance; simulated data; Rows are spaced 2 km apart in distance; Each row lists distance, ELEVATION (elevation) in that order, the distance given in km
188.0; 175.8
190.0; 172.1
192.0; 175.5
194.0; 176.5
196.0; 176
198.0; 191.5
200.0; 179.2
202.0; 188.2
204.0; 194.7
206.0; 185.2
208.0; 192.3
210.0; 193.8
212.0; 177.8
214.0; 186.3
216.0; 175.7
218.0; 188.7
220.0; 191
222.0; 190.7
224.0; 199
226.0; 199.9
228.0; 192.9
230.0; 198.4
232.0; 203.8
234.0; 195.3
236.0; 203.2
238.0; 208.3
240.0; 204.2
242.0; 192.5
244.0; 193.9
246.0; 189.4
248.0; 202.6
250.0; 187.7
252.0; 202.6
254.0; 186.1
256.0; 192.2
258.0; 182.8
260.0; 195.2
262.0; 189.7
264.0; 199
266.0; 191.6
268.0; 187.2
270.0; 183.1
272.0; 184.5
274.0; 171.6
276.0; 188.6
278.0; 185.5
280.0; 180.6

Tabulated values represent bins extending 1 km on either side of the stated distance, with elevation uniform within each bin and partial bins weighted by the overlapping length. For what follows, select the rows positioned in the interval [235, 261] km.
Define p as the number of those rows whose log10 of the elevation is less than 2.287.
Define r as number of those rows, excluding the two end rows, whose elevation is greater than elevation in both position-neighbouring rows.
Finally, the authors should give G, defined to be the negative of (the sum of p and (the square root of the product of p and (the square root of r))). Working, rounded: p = 6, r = 5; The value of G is -9.7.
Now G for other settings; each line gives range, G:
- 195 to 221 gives -15.7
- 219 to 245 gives -6.6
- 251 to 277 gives -14.5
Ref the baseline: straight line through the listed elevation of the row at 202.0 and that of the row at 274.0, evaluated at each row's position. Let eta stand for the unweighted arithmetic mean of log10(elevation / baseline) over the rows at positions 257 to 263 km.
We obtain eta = 0.034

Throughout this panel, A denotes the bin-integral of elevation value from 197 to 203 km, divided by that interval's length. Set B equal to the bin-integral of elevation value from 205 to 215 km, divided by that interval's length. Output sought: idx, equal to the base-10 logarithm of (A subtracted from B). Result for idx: -0.1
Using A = 186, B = 187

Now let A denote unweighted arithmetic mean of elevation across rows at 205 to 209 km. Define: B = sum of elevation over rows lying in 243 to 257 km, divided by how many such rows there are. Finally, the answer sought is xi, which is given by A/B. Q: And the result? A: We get 0.98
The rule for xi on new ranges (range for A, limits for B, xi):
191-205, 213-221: 0.99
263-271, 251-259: 1.00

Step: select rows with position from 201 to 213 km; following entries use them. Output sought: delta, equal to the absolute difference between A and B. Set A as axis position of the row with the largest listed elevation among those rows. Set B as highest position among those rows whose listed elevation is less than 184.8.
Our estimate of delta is 8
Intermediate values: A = 204.0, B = 212.0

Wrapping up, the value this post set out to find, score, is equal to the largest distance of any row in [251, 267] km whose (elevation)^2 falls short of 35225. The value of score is 258.0 km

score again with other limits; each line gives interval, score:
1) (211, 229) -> 216.0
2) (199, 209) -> 206.0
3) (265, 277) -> 274.0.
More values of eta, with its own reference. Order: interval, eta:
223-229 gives 0.033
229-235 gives 0.041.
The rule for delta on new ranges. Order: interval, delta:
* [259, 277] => 10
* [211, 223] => 4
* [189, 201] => 2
